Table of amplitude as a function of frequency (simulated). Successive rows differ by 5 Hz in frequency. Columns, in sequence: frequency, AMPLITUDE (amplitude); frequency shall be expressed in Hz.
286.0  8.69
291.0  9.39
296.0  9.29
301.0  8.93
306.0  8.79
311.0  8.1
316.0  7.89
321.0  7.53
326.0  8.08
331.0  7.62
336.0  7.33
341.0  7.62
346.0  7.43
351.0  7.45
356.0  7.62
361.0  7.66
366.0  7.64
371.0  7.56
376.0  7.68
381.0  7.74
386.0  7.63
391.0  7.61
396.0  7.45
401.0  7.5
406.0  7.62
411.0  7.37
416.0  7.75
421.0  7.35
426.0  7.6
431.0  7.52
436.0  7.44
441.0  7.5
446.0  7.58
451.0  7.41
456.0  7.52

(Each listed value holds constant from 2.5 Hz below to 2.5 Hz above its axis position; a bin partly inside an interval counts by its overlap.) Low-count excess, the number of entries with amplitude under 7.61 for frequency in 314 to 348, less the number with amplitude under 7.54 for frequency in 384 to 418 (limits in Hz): 0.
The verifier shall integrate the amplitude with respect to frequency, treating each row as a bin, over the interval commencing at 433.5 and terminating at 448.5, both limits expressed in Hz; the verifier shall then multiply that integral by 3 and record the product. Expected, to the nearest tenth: 337.8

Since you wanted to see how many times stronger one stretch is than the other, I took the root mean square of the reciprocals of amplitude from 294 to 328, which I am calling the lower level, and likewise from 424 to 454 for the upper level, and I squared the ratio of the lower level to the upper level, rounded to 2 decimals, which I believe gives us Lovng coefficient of 0.82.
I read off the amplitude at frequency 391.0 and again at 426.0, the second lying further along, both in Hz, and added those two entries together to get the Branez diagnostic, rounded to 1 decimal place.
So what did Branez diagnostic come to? 15.2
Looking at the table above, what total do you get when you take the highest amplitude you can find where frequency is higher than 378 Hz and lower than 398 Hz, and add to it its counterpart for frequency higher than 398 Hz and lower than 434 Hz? 15.5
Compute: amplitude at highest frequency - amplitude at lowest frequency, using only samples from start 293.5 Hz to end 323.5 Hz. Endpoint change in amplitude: -1.8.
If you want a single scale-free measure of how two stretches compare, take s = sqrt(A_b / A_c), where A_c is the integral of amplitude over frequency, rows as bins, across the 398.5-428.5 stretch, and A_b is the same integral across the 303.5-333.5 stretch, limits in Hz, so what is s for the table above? 1.031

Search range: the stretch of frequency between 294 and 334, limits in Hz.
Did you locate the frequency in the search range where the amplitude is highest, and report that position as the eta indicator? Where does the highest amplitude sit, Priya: 296.0 Hz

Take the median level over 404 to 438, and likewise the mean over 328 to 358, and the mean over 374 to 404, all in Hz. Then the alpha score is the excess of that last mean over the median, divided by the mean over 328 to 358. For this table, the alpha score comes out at 0.011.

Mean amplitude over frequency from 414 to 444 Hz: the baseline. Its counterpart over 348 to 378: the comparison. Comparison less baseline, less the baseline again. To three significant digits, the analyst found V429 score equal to -7.45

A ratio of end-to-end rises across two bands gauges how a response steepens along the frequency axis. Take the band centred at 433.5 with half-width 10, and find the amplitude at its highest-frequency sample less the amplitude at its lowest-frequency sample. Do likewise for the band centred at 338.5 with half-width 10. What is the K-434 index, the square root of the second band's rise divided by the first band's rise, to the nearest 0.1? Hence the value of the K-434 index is 1.4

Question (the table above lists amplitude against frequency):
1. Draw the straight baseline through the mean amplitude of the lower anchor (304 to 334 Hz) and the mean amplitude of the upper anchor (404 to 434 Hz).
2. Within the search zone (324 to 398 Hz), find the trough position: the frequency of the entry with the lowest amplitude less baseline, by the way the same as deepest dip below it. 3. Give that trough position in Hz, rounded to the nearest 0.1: 336.0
